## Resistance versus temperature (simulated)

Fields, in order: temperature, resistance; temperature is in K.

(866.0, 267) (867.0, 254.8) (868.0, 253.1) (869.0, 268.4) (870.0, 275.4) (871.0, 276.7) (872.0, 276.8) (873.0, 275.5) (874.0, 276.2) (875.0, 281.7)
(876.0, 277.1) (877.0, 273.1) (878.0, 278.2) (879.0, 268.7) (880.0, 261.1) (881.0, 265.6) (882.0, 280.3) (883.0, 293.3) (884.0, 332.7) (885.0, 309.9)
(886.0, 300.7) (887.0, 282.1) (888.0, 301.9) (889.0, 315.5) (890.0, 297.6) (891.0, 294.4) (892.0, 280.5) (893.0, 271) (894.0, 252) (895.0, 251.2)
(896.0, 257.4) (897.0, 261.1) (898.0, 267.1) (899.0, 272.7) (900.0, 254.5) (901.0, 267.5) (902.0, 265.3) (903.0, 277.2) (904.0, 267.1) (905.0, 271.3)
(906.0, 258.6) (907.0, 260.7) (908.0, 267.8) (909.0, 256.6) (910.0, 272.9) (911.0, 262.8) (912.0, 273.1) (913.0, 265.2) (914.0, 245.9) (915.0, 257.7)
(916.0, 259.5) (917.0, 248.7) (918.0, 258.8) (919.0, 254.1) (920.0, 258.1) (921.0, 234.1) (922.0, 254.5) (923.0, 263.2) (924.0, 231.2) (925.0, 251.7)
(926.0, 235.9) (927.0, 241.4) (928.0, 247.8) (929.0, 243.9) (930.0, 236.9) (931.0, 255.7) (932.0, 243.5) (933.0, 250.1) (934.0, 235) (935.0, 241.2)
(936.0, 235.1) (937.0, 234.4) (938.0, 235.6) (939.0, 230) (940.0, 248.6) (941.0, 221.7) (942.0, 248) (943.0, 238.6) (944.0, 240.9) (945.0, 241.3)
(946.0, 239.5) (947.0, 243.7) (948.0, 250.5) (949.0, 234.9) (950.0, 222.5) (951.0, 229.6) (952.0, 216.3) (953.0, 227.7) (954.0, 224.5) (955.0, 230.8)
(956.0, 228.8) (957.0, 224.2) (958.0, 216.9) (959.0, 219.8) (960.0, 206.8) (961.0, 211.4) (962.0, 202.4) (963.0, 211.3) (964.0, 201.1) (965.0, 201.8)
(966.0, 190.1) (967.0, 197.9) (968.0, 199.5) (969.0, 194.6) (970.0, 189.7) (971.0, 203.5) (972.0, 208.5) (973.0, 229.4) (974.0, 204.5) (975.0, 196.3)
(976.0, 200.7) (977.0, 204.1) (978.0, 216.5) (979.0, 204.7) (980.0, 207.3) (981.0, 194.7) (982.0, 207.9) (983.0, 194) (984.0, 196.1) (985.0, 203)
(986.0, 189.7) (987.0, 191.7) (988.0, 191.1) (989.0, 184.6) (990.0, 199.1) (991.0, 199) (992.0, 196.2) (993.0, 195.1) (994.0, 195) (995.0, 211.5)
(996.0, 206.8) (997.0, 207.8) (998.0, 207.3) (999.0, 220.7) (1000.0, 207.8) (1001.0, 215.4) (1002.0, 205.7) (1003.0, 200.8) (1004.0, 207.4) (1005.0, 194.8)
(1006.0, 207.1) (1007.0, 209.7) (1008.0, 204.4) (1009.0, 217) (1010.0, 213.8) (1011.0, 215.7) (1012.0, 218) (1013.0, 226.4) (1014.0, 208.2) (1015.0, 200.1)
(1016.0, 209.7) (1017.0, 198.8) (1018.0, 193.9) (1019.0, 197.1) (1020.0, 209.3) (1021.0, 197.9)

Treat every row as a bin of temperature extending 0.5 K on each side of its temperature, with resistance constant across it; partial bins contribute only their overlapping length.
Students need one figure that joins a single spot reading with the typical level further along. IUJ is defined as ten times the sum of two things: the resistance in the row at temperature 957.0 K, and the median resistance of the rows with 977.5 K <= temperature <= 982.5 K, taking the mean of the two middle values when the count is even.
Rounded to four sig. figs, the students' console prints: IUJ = 4315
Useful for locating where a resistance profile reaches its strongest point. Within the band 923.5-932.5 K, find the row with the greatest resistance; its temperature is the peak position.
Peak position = 931.0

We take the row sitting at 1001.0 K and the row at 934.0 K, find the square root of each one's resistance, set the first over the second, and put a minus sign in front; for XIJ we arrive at -0.96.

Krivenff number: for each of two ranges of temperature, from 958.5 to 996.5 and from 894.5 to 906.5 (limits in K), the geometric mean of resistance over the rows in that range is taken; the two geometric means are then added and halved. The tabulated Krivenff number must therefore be 233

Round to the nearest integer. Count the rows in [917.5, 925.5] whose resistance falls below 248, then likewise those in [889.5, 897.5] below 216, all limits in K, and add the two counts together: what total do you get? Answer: 2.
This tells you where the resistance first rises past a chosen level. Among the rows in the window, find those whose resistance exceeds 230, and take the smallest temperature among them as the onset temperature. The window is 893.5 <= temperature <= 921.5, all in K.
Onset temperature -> 894.0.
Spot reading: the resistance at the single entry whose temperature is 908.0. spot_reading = 267.8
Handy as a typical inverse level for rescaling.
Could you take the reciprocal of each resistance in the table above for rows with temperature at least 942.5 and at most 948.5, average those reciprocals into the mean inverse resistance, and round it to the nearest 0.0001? 0.0041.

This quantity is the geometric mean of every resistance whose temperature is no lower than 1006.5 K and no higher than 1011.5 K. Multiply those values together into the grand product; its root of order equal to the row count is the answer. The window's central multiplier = 212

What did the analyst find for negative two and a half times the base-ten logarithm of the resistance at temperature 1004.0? -5.79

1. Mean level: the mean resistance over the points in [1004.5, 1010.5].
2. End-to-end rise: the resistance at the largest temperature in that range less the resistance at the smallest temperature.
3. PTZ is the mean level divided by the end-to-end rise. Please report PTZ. 11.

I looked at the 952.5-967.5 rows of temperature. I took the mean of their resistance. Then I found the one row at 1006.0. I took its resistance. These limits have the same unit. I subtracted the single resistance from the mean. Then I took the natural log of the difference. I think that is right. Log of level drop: 1.8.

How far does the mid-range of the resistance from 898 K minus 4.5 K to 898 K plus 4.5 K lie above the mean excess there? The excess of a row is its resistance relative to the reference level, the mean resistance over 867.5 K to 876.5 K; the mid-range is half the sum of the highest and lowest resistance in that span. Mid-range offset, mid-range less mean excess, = 274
